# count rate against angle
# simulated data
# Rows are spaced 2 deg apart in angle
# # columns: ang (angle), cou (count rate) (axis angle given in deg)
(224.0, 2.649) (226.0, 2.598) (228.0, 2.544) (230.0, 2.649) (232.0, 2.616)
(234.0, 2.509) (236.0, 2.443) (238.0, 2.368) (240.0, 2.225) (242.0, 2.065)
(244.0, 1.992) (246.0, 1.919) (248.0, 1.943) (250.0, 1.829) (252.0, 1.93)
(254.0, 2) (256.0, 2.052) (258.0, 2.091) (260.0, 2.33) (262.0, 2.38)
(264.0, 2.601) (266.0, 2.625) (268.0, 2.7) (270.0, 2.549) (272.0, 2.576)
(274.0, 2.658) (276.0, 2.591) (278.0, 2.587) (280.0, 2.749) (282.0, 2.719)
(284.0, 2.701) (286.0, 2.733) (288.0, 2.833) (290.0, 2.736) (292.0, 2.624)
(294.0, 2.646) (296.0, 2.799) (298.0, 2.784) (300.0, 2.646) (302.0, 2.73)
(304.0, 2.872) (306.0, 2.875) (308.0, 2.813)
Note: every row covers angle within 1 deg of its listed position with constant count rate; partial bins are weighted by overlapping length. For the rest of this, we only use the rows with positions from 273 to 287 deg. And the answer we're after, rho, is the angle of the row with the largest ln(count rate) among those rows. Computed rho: 280.0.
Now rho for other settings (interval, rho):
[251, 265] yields 264.0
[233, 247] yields 234.0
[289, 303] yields 296.0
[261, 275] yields 268.0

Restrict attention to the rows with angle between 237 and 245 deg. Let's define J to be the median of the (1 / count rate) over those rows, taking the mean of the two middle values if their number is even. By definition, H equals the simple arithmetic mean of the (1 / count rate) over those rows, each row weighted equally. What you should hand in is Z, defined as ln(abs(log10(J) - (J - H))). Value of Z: -1.10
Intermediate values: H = 0.46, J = 0.47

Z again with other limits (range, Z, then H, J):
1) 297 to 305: -0.82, 0.36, 0.36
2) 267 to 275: -0.87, 0.38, 0.38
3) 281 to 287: -0.83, 0.37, 0.37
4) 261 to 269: -0.89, 0.39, 0.38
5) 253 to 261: -1.12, 0.47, 0.48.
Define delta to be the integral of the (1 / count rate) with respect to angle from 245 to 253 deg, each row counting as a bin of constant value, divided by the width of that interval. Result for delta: 0.53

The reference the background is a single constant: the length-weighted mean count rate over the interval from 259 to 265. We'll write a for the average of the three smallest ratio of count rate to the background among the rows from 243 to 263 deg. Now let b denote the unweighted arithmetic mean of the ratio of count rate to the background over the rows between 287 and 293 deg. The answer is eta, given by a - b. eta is -0.34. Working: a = 0.78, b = 1.12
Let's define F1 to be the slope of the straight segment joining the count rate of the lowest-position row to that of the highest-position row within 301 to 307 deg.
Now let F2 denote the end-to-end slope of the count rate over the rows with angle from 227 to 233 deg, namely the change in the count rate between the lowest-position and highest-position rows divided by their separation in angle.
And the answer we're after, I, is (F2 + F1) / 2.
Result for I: 0.027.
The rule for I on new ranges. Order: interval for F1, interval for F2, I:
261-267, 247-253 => 0.029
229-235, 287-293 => -0.044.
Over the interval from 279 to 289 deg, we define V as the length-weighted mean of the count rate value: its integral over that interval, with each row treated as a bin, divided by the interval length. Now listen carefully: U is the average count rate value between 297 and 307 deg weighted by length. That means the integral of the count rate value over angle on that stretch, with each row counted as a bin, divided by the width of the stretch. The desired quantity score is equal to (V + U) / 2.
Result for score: 2.76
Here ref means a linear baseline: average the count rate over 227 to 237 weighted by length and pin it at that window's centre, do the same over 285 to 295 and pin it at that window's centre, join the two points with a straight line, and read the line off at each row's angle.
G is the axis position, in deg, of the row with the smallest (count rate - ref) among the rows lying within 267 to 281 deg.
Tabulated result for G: 270.0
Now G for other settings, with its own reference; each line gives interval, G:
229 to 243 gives 242.0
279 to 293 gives 292.0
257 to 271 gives 258.0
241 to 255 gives 250.0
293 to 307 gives 300.0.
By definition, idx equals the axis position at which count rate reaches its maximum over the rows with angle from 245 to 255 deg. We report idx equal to 254.0 deg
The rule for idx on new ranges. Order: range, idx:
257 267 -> 266.0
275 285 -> 280.0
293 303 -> 296.0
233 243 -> 234.0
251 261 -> 260.0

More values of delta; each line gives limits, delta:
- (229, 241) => 0.41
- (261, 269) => 0.39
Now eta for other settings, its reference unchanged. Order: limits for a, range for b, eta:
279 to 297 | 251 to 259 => 0.26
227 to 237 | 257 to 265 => 0.06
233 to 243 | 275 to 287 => -0.19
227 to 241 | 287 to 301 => -0.16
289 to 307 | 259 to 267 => 0.06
